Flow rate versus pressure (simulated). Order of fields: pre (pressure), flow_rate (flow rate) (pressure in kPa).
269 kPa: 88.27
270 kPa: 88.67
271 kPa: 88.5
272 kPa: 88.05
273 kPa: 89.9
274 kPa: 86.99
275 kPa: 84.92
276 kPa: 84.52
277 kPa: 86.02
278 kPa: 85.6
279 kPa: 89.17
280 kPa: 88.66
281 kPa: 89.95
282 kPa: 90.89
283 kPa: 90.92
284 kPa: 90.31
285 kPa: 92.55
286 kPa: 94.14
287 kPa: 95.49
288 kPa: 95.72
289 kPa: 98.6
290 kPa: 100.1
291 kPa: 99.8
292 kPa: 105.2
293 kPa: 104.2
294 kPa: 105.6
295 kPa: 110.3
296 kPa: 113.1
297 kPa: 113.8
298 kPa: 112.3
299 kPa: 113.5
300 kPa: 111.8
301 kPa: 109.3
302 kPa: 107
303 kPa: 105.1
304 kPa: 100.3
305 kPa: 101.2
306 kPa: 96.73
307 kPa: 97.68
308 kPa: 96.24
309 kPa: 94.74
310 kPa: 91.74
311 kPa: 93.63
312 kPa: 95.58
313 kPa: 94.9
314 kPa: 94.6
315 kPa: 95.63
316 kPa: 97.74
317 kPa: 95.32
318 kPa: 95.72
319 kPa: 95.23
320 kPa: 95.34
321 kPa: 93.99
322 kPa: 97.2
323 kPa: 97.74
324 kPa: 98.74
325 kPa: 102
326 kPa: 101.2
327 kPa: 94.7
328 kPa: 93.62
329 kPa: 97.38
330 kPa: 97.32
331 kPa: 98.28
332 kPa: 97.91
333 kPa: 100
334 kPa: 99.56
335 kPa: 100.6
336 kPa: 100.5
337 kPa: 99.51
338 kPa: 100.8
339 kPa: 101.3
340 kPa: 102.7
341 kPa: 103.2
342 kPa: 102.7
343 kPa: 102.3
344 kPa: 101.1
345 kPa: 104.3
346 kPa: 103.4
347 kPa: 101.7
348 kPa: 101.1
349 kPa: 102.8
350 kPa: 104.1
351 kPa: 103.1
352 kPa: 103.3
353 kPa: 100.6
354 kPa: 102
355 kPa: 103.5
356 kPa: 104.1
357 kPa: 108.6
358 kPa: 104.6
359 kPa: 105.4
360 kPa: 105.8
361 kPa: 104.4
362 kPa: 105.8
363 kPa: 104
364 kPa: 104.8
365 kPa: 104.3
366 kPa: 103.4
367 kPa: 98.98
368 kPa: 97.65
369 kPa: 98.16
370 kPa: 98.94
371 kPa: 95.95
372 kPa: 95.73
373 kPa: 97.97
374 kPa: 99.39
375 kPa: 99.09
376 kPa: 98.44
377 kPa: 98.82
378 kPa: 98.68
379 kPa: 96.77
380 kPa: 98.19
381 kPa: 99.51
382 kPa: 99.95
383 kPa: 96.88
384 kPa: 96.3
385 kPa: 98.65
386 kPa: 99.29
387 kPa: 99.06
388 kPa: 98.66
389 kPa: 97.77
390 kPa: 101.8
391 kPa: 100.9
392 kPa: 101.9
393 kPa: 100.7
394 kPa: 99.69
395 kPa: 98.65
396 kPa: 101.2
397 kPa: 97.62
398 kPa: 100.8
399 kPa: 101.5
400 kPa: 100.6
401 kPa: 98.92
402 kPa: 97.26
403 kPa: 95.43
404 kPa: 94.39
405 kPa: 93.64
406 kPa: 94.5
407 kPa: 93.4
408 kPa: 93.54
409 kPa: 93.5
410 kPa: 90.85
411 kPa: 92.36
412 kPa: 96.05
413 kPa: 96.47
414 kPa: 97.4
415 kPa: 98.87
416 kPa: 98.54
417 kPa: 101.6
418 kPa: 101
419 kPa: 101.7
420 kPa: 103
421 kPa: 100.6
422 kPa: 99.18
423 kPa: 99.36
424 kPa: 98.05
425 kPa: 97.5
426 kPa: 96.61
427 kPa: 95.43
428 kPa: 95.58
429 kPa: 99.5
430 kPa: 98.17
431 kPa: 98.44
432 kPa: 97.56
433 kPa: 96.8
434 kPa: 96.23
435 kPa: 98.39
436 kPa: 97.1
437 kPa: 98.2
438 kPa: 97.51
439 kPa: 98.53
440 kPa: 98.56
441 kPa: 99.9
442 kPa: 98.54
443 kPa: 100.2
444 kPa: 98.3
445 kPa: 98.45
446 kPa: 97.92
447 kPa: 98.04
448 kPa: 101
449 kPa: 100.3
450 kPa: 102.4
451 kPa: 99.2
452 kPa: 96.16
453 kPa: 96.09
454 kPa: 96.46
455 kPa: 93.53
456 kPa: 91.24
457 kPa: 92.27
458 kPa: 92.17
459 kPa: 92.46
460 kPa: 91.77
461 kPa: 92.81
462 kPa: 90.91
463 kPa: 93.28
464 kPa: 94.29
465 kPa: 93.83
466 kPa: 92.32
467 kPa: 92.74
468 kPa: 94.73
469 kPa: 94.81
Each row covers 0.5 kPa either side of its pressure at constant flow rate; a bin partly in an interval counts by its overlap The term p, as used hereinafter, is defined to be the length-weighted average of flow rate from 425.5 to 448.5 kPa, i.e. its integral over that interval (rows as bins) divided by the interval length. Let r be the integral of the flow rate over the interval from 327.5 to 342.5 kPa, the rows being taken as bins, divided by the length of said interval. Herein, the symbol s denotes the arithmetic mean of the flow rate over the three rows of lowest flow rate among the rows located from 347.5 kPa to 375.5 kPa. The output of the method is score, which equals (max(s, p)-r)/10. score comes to -0.2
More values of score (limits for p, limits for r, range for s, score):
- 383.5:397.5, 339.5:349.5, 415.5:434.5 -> -0.3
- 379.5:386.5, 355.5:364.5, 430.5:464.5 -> -0.7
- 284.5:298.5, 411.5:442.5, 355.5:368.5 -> 0.5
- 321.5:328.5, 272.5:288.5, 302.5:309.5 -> 0.8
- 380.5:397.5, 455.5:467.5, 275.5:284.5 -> 0.7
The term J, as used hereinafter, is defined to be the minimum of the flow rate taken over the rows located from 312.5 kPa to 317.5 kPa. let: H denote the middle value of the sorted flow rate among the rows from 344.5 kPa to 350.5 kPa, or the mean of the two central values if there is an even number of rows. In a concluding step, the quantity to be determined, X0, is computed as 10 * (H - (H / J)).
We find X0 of 1020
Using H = 103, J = 94.6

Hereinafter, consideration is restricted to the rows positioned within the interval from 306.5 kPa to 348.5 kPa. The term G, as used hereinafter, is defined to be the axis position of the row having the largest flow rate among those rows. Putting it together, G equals 345 kPa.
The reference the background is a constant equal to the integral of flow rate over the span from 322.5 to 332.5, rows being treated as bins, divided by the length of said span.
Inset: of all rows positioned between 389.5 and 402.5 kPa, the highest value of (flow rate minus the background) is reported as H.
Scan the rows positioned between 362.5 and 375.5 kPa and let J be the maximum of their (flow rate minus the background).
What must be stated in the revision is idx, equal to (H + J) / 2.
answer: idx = 5.5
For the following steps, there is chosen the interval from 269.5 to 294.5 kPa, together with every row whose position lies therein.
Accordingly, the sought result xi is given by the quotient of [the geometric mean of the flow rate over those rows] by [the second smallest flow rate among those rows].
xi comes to 1.09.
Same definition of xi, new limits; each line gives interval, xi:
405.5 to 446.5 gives 1.06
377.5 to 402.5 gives 1.03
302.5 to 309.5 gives 1.03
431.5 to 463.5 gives 1.06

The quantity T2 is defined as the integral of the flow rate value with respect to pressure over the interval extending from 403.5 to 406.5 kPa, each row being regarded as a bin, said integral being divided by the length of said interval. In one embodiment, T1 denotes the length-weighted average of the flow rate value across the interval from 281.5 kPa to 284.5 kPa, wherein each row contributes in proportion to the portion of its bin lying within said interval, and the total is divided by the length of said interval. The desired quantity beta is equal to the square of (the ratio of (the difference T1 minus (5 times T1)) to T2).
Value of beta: 14.84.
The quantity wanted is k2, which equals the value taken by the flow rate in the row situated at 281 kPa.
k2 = 89.95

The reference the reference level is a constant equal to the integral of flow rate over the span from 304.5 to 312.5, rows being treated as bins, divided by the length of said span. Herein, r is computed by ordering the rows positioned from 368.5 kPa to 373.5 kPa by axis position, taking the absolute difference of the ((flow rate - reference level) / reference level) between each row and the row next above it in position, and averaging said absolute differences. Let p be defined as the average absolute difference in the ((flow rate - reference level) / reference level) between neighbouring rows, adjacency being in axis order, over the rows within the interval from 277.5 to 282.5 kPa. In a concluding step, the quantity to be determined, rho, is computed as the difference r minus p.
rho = 0.000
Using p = 0.0164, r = 0.0162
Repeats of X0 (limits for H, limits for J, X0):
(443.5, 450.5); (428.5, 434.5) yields 974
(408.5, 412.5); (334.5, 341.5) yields 920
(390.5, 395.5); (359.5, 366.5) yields 997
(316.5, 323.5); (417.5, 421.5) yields 944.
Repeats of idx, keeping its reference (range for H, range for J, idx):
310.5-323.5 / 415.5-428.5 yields 2.5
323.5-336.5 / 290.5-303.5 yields 10.0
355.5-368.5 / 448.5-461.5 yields 7.6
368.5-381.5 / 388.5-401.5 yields 2.8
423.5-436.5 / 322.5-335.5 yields 2.9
